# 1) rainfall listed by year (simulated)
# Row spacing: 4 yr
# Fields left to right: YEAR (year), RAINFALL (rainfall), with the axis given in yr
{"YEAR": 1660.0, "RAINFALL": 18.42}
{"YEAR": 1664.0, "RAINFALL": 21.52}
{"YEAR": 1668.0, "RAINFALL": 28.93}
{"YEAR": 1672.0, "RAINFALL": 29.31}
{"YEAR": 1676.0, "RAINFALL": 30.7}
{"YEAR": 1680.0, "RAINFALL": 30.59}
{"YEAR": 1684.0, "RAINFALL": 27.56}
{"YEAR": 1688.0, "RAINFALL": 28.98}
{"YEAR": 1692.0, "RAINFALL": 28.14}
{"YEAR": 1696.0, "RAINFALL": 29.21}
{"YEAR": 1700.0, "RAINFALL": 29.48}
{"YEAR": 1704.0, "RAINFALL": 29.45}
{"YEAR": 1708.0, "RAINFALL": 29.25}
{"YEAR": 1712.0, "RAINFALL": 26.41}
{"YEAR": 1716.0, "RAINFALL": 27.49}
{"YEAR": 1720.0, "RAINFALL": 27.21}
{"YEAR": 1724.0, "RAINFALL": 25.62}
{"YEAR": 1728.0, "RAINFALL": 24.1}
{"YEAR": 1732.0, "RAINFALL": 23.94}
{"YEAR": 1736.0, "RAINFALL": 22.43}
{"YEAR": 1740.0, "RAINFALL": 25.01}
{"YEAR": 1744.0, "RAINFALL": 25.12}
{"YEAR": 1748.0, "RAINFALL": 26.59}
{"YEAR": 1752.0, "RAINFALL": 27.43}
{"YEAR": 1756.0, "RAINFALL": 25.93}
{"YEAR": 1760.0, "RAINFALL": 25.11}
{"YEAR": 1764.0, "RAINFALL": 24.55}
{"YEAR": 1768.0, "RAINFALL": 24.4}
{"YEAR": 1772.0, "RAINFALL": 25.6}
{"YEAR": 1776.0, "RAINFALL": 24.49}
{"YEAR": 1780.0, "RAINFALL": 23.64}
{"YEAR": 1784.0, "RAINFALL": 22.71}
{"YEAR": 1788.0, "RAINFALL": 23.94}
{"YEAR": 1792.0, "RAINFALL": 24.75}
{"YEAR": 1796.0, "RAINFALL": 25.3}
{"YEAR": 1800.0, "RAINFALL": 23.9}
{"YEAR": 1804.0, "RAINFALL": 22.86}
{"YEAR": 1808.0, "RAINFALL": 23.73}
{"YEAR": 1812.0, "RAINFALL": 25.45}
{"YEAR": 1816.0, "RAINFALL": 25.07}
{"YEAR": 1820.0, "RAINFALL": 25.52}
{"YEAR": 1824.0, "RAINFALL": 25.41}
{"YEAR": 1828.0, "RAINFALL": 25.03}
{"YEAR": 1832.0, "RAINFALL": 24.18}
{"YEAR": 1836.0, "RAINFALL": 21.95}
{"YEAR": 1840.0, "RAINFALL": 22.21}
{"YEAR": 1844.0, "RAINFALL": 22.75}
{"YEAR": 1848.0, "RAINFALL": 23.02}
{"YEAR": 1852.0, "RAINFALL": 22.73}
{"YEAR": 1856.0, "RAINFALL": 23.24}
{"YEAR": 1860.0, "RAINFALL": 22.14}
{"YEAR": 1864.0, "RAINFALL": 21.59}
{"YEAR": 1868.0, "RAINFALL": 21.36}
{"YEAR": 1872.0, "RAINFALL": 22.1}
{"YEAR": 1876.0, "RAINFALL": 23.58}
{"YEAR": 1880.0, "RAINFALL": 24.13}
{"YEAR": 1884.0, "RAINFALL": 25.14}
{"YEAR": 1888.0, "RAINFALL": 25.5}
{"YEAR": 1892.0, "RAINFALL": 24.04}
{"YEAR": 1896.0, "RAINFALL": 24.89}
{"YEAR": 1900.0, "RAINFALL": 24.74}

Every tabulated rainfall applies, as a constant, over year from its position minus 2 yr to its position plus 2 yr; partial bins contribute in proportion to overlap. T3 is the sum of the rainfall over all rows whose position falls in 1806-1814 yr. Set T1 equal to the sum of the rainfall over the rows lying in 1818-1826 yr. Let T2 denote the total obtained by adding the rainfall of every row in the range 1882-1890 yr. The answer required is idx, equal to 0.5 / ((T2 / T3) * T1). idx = 0.0095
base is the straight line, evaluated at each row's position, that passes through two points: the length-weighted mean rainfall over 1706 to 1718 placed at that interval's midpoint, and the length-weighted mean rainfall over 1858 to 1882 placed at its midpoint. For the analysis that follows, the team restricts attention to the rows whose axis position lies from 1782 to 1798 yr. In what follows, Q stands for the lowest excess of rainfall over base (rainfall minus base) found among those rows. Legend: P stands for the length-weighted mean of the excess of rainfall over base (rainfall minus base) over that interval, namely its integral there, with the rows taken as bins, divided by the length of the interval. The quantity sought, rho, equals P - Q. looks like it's 1.7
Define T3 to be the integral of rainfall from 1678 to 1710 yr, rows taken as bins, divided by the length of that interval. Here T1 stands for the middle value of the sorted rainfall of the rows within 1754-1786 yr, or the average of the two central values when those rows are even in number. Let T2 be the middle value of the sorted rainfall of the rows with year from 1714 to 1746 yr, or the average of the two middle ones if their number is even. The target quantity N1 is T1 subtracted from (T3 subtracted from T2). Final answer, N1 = -28.5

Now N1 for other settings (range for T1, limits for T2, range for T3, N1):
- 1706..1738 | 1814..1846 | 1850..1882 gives -24.0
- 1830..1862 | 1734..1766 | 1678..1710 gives -26.7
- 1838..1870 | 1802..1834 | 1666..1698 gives -26.6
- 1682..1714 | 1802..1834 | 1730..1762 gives -29.2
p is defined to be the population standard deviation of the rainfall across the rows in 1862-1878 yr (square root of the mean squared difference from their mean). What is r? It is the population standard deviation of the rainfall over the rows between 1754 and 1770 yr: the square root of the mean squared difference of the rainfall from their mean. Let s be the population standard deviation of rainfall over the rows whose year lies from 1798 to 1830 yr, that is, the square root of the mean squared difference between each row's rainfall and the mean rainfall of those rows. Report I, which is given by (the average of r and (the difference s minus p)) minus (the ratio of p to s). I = -0.6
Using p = 0.9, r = 0.6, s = 0.9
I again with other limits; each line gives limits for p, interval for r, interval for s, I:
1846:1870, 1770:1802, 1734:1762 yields 0.3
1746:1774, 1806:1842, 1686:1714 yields -0.3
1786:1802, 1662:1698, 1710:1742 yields 1.5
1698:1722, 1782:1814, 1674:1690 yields -0.4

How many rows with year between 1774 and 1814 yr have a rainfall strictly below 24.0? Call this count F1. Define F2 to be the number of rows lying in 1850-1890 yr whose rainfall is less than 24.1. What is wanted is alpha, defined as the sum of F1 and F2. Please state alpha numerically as 13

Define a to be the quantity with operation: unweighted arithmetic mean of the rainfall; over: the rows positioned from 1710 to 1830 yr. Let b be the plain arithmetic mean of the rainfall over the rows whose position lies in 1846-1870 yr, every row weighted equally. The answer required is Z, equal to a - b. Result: 3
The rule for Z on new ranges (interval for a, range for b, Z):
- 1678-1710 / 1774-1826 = 5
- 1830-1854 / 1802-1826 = -2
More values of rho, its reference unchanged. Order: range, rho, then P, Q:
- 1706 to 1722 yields 1.2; -0.1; -1.3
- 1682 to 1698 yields 1.1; 0.0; -1.1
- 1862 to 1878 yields 0.9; -0.3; -1.2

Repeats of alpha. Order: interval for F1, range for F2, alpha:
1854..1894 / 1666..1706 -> 6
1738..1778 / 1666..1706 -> 0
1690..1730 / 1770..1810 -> 6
